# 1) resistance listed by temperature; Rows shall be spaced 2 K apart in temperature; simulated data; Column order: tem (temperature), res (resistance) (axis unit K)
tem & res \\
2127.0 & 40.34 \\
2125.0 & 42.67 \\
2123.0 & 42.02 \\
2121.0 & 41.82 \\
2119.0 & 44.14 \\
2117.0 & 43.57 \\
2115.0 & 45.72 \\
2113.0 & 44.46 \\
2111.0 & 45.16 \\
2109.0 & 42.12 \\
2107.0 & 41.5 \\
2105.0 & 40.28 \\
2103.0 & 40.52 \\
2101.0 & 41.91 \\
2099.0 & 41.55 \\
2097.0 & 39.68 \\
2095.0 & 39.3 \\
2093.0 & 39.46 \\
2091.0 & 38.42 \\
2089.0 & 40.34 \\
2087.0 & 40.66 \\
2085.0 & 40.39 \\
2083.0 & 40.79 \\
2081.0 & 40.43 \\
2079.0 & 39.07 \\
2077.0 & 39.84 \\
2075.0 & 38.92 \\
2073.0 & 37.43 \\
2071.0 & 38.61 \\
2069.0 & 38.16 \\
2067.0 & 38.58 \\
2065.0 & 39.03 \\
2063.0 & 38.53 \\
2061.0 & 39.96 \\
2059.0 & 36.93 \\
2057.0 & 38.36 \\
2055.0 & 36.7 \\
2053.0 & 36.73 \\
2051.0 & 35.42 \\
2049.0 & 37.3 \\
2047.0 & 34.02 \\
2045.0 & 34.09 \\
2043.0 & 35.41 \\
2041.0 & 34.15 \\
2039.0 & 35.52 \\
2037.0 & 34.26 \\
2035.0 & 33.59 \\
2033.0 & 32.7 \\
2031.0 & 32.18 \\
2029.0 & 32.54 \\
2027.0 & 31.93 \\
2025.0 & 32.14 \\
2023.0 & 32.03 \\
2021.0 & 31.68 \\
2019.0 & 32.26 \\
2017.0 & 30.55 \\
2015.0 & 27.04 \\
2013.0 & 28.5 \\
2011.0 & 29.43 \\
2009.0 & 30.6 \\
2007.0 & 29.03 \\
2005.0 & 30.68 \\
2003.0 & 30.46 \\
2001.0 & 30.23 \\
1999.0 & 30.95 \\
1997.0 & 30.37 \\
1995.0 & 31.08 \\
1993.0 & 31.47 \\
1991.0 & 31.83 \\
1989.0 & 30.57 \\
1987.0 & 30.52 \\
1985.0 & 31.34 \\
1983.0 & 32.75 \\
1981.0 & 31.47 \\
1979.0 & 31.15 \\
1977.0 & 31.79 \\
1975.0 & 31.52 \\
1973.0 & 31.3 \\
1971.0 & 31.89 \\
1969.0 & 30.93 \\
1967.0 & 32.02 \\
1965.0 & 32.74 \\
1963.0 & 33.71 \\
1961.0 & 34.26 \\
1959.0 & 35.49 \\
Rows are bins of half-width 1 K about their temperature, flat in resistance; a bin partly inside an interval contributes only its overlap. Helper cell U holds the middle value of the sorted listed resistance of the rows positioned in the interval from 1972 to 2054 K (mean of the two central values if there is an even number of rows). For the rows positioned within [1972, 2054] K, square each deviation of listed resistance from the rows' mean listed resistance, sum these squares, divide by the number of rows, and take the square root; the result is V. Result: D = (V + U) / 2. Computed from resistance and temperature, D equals 16.9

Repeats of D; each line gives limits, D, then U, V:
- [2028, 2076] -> 19.5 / 37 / 2.3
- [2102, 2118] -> 22.4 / 43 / 2.0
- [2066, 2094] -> 20.1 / 39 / 1.0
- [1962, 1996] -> 16.1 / 31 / 0.8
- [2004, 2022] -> 16.0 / 31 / 1.5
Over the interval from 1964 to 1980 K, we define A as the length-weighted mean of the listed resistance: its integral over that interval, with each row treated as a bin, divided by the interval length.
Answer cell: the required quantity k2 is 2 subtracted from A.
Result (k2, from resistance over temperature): 30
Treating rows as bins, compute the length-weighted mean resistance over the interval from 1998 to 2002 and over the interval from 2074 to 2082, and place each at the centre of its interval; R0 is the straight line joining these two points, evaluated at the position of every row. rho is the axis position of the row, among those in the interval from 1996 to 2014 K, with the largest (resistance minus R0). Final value 1999.0 K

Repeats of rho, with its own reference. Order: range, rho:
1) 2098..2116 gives 2115.0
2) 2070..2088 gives 2083.0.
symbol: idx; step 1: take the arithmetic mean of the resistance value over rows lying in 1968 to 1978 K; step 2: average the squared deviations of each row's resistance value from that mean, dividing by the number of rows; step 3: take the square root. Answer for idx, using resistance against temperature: 0.3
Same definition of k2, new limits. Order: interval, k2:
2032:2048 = 32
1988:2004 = 29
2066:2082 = 37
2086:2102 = 38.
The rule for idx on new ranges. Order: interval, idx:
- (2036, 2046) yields 0.6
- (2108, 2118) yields 1.3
